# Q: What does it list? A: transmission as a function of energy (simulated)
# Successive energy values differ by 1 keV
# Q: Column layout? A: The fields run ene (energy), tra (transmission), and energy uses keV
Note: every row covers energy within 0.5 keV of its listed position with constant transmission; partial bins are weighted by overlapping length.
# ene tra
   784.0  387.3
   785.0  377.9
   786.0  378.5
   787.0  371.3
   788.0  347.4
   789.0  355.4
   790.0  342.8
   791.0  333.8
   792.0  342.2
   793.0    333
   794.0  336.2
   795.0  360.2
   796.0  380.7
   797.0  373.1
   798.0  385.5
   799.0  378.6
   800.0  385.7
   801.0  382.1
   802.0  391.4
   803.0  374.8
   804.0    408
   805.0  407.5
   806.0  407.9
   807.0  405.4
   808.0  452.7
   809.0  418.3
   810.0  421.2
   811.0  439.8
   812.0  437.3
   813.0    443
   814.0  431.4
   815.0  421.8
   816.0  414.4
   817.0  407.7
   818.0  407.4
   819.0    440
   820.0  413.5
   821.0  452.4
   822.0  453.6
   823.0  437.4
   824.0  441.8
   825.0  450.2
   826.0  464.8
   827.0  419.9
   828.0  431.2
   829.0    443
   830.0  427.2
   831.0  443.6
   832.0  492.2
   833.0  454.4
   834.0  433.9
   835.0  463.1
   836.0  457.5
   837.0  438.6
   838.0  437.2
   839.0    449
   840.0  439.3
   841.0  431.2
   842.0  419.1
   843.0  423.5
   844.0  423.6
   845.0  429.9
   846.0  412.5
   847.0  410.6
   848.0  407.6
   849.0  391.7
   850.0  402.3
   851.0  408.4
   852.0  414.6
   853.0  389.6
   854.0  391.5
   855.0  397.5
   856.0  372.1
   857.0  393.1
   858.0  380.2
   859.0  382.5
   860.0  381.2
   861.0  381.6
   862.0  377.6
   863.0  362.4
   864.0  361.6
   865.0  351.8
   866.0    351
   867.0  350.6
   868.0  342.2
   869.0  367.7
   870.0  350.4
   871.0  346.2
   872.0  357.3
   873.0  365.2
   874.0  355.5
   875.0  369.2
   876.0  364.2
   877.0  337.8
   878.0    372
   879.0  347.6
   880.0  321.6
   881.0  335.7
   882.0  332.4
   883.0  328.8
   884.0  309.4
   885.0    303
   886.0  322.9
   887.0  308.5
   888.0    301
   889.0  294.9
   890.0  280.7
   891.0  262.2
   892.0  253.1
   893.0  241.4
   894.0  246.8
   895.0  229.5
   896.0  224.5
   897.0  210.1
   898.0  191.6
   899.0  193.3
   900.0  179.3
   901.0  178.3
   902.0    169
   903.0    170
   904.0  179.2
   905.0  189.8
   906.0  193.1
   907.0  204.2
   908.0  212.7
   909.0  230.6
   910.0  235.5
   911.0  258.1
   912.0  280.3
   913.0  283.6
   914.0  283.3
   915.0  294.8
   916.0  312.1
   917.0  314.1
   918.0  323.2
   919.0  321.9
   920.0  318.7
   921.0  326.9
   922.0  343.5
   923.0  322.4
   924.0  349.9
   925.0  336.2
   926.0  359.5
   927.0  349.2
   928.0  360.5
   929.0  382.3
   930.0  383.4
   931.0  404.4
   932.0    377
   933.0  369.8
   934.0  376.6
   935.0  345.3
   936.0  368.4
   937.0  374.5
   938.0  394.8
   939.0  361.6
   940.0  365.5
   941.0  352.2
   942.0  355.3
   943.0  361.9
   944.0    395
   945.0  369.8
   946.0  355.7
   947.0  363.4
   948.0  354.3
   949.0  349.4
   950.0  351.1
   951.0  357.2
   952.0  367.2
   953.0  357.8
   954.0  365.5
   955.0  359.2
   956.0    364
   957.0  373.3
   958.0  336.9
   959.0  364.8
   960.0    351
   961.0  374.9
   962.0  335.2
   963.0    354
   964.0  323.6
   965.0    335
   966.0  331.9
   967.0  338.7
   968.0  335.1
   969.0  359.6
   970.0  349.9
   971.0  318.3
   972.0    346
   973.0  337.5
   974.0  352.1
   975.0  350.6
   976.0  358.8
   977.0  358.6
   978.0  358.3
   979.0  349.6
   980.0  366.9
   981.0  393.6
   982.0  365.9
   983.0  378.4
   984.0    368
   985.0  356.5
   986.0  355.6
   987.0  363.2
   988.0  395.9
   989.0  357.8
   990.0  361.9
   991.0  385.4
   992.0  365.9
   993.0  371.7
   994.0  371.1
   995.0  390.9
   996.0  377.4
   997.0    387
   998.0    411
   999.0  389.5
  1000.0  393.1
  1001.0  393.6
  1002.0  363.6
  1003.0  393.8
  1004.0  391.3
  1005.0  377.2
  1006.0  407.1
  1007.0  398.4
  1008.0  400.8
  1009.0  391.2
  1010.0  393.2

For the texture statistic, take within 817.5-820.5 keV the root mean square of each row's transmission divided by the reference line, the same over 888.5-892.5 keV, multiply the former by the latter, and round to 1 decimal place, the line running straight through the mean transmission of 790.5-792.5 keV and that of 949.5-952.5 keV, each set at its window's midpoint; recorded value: 1.0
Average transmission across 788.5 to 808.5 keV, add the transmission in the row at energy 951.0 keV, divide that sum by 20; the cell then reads 36.7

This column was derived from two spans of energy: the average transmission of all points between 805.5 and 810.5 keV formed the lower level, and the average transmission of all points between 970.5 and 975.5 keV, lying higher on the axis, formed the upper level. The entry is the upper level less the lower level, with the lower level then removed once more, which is -501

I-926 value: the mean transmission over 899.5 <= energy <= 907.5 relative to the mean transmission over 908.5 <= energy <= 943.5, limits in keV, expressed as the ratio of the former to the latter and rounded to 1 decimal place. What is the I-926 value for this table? 0.5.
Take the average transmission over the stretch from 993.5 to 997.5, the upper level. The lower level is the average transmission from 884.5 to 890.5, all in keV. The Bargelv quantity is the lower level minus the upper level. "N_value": -80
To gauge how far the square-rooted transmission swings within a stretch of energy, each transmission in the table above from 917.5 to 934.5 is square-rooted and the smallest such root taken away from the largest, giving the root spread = 2.26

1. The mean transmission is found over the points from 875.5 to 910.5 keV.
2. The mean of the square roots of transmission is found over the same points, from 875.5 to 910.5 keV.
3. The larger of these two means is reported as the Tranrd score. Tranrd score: 259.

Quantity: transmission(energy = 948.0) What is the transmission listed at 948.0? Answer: 354.3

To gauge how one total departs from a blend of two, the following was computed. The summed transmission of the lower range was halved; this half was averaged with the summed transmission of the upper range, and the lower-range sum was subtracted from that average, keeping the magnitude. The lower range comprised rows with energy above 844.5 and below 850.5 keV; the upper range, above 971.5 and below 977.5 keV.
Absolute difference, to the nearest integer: 789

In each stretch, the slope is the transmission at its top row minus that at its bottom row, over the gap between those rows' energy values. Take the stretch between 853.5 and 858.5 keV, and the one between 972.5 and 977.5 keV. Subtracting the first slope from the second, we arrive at 8.1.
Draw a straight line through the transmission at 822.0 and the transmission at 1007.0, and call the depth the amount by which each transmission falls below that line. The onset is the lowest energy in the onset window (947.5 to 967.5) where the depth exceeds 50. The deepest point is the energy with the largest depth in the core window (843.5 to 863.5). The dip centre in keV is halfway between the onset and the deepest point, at 905.5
